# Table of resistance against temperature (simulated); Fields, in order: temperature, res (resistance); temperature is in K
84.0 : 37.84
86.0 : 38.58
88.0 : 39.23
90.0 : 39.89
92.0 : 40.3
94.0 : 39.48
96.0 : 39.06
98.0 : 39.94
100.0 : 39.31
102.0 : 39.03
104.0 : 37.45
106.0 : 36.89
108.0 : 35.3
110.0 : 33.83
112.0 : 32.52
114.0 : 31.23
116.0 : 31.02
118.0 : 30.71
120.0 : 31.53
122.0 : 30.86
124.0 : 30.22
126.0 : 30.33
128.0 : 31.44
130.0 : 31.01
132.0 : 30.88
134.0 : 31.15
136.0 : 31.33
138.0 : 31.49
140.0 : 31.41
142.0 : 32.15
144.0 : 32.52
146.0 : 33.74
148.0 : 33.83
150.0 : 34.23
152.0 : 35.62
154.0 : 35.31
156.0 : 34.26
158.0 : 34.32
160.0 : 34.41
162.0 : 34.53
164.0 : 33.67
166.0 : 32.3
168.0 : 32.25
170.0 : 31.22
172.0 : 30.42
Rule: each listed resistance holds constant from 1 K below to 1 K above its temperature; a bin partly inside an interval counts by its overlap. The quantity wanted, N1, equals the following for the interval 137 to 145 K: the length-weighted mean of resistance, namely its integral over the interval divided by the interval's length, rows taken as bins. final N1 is 32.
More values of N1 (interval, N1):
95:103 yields 39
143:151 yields 34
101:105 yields 38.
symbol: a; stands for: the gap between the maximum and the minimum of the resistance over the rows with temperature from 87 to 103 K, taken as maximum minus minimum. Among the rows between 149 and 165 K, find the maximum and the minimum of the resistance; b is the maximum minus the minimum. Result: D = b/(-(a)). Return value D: -1.5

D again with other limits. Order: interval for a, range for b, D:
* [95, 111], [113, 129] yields -0.2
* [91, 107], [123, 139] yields -0.4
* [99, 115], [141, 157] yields -0.4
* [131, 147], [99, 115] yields -2.8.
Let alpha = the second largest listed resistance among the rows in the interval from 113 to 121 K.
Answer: 31.23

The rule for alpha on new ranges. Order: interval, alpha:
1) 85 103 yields 39.94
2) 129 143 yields 31.49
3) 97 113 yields 39.31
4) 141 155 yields 35.31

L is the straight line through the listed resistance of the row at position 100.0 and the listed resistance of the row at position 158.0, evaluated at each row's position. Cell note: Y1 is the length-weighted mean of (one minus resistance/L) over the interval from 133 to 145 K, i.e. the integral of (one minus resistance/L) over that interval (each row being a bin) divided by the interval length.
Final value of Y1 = 0.12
